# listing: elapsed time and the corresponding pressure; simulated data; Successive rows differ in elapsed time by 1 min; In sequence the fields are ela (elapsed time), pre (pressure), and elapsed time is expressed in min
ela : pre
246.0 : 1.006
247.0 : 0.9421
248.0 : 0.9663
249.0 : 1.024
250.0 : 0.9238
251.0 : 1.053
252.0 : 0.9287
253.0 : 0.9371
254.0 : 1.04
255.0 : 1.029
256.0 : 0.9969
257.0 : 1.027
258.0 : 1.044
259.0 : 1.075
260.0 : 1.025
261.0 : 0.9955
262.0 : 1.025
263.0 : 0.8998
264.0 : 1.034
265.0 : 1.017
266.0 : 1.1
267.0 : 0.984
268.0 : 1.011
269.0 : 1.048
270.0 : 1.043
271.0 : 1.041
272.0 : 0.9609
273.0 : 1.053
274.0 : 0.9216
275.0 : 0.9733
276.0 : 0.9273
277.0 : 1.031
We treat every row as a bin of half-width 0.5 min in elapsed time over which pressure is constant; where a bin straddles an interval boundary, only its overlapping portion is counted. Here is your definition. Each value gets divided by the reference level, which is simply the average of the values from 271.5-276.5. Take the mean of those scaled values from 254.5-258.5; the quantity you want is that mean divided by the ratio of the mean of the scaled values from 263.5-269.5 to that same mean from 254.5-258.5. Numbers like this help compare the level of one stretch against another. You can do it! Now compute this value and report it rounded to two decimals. 1.05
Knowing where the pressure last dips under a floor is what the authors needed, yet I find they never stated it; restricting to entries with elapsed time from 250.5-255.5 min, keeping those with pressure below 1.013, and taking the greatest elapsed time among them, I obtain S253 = 253.0 min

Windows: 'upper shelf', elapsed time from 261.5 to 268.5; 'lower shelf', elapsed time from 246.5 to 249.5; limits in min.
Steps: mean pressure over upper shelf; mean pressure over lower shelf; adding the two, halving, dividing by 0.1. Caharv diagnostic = 9.9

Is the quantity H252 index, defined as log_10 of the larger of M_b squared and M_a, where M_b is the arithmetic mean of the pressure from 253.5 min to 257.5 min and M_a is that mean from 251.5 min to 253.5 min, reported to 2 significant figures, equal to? 0.020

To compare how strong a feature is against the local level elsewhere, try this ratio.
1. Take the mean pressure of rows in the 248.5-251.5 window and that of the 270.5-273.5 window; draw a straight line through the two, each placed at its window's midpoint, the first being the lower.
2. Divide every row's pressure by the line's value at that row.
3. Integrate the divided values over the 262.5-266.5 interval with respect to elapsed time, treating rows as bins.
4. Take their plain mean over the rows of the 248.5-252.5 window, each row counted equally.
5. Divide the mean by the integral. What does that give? 0.245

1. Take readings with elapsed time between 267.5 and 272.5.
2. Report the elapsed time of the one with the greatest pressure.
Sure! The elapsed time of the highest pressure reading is 269.0 min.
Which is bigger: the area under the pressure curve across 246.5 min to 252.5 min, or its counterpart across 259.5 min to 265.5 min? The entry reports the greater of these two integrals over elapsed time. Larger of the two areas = 6.00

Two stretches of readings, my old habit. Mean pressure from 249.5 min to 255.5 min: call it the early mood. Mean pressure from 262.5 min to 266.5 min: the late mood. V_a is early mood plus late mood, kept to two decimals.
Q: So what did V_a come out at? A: 2.00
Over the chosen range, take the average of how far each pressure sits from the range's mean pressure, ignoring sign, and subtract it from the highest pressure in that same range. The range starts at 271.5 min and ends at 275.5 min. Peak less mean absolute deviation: 1.02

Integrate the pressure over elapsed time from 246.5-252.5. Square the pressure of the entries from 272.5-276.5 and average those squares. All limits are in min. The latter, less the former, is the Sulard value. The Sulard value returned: -4.9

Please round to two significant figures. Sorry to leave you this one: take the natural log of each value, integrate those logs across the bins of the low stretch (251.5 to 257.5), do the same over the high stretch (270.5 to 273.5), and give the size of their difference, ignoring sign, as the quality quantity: 0.10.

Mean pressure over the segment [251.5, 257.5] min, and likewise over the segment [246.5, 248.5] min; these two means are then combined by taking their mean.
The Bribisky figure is 0.97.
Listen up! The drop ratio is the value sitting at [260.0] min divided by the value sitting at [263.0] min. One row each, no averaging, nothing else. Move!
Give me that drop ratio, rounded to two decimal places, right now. 1.14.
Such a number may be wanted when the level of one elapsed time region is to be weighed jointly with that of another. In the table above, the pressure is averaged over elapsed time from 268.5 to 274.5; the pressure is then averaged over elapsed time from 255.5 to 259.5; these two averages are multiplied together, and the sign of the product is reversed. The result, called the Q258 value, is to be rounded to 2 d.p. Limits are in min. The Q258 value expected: -1.05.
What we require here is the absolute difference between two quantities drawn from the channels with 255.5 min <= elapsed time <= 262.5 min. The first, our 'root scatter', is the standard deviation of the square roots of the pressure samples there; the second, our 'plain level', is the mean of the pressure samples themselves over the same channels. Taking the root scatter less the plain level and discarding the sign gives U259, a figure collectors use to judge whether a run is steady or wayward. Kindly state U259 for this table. 1.01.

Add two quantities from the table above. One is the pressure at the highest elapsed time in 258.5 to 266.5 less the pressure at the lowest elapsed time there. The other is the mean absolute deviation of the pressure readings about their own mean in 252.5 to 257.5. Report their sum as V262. 0.056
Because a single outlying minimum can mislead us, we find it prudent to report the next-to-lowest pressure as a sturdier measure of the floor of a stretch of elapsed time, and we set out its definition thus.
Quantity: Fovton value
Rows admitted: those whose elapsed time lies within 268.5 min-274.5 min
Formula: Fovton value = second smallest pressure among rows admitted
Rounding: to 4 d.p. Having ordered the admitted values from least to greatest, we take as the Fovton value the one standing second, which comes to 0.9609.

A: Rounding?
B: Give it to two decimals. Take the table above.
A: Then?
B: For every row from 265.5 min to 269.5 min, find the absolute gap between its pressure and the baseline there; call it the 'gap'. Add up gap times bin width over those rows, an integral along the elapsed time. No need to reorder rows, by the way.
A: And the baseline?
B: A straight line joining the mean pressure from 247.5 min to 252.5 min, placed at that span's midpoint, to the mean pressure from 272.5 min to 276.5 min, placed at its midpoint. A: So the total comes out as 0.26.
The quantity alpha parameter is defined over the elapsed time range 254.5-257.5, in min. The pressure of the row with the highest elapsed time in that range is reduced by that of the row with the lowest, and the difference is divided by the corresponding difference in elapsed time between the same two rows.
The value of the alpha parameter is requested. -0.001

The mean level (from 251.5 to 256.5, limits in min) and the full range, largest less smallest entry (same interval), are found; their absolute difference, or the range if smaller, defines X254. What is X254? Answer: 0.11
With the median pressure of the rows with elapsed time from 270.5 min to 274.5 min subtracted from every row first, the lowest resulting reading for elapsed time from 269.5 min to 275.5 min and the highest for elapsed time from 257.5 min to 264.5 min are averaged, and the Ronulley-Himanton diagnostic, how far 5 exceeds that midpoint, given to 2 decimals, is 5.00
